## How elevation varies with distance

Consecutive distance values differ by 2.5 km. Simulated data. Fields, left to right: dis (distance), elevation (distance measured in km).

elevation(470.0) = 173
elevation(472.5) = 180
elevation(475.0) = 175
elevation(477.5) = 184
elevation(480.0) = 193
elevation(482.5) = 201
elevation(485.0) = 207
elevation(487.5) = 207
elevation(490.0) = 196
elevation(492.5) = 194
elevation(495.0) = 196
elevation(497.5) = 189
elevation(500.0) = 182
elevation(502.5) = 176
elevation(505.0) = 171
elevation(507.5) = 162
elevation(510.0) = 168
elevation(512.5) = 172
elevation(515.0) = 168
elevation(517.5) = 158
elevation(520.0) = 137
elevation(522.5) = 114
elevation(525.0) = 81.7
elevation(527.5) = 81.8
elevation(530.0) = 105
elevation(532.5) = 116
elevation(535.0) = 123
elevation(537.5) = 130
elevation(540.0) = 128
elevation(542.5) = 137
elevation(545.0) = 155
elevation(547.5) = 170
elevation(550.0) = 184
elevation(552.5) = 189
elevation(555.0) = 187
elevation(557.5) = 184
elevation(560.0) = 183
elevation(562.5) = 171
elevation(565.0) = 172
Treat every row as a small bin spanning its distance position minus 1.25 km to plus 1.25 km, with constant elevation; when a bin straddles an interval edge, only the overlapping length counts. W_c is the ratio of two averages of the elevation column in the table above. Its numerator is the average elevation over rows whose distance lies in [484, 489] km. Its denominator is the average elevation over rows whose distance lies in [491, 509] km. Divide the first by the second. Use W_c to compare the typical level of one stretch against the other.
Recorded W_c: 1.1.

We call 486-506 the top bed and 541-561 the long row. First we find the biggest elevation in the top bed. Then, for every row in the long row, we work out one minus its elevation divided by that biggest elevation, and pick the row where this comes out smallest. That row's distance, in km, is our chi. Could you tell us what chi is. 552.5 km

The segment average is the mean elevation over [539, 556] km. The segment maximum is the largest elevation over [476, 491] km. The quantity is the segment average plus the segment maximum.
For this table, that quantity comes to 371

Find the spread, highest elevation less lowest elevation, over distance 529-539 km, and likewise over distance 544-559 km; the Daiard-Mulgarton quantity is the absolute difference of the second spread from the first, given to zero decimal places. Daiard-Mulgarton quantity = 9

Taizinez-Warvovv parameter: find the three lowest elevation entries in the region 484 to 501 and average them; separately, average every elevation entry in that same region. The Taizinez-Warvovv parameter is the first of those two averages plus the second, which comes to 384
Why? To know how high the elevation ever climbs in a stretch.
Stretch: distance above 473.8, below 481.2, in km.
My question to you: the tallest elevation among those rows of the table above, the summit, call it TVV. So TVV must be 193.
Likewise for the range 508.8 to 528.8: 172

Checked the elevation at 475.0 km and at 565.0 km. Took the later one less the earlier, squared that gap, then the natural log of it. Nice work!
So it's 2.2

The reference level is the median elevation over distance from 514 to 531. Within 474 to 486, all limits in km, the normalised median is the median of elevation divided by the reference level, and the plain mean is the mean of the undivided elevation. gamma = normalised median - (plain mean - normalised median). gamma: -189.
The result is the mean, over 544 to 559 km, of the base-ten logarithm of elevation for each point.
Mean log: 2.25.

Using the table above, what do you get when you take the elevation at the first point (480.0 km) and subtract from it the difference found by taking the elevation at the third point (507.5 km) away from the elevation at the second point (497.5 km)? 166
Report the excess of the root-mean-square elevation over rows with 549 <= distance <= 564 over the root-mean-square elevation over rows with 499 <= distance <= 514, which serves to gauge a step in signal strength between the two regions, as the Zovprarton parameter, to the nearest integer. 11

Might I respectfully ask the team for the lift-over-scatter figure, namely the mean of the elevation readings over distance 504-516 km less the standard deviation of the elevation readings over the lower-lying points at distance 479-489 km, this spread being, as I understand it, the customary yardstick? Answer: 162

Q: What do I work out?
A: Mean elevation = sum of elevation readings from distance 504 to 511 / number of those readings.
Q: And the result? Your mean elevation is 167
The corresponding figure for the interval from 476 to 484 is 193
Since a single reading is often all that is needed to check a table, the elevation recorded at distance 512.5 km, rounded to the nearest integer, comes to 172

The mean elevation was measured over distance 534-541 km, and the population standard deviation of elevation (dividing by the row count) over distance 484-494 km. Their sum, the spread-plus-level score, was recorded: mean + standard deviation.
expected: 133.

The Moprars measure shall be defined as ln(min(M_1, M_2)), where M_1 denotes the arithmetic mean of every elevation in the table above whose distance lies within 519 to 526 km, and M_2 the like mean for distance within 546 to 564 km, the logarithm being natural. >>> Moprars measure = 4.71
